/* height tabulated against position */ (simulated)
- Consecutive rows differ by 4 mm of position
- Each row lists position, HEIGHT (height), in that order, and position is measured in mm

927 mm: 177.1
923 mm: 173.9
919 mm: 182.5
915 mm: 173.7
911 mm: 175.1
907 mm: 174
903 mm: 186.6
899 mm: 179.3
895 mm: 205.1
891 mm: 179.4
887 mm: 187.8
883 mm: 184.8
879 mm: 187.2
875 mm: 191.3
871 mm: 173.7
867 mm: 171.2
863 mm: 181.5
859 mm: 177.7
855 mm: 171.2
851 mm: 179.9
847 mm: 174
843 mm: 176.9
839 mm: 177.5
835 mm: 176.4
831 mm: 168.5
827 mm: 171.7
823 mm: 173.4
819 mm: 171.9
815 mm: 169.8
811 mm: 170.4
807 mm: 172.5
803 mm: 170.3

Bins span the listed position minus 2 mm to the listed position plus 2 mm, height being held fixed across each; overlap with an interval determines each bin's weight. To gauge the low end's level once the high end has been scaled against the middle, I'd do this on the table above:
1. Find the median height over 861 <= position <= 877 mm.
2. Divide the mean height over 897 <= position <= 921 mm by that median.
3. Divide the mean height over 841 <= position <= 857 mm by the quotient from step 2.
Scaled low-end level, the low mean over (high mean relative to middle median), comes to 175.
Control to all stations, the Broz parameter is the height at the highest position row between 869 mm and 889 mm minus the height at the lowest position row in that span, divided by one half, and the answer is 28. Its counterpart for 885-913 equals -25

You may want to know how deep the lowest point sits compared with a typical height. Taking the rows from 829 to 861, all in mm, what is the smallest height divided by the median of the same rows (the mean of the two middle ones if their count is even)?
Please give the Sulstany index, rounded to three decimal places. 0.954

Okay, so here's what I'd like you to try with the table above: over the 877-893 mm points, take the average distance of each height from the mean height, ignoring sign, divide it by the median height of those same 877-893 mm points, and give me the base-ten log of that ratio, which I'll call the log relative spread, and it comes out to -1.84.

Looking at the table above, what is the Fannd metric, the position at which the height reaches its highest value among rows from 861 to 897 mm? 895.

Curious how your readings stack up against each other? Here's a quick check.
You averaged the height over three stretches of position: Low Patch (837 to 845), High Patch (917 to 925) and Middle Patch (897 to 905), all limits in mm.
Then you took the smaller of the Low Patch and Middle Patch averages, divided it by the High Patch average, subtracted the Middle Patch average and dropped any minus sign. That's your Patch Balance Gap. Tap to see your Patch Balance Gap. 182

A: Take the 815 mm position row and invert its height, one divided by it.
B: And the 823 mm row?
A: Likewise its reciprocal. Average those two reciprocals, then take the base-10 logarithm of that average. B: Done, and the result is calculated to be -2.23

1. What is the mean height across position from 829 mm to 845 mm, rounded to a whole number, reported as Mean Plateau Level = 175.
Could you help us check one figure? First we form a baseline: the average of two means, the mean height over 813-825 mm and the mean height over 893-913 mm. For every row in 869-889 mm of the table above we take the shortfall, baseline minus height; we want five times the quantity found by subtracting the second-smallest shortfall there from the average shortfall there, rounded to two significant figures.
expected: 14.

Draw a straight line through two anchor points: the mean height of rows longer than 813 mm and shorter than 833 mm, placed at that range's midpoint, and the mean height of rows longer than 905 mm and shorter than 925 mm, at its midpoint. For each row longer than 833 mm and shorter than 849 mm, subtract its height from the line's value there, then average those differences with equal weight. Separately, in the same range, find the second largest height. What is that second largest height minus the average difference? 181.1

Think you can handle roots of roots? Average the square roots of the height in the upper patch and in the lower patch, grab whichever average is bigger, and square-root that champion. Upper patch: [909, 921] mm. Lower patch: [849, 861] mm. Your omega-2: 3.65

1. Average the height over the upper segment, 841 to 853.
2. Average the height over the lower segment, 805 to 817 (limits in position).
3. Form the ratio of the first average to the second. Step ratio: 1.04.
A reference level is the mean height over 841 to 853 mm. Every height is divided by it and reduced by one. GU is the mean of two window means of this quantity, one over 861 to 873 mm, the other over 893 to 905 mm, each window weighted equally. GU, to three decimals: 0.034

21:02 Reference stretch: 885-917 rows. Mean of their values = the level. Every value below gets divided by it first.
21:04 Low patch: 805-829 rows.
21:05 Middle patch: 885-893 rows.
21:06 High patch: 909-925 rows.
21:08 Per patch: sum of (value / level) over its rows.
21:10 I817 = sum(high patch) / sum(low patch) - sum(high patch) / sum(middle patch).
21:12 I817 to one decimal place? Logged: -1.2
